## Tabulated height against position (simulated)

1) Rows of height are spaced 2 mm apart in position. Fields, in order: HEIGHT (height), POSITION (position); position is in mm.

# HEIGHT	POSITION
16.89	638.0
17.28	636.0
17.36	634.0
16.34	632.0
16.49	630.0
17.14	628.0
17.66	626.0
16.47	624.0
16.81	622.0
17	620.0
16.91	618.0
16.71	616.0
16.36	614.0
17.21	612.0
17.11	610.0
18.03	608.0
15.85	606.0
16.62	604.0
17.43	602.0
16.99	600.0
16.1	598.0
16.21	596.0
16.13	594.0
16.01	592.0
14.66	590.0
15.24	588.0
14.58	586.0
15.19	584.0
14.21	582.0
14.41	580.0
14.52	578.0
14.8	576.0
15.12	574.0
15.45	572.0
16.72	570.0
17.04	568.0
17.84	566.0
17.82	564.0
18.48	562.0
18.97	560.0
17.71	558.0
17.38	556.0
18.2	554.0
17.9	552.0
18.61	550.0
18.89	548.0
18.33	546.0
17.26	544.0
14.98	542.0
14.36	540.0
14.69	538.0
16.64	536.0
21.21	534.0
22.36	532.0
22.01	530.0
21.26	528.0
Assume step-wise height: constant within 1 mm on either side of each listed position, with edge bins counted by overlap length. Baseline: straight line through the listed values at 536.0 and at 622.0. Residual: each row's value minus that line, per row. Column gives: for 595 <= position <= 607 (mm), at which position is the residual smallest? 606.0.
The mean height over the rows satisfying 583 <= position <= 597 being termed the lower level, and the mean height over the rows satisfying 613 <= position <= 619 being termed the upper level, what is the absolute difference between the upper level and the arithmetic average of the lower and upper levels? 0.61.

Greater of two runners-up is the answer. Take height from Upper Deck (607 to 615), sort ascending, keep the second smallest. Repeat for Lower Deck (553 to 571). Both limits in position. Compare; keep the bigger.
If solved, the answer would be 17.1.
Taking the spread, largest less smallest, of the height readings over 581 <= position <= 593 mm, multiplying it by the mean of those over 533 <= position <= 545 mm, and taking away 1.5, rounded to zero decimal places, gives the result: 28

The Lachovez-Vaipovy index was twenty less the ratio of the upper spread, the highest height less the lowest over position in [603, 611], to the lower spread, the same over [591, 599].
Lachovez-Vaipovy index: 9.1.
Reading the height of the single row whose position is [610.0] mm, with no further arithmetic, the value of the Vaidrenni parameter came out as 17.11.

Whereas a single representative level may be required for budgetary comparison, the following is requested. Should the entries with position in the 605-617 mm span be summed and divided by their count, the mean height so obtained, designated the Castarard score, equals 16.9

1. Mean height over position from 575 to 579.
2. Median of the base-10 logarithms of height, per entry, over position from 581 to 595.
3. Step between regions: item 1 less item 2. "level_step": 13.5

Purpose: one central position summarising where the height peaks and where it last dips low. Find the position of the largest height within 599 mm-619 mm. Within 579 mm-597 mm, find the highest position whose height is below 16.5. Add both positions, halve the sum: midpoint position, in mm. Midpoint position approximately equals 602 mm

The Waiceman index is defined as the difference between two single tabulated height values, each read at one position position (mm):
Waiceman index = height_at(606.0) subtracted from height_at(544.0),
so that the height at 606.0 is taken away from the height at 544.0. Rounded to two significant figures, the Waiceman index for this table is 1.4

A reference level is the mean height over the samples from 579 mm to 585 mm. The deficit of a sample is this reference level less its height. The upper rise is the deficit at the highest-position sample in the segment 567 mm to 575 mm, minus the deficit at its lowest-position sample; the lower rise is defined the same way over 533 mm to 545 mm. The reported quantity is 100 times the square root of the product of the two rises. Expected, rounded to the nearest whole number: 275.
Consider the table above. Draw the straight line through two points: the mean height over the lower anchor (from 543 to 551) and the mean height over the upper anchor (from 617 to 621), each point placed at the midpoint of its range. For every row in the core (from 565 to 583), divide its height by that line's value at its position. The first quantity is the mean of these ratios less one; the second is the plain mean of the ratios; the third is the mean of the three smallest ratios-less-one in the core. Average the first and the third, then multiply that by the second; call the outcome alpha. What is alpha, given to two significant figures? -0.14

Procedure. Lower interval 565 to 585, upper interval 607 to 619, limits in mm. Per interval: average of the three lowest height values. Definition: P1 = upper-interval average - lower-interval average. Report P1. 2.3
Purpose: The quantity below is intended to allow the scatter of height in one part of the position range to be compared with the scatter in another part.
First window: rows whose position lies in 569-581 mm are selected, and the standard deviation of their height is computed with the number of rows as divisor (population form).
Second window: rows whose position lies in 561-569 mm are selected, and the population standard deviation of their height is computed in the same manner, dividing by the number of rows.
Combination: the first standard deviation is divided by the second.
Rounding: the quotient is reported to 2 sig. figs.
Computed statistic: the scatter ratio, 1.5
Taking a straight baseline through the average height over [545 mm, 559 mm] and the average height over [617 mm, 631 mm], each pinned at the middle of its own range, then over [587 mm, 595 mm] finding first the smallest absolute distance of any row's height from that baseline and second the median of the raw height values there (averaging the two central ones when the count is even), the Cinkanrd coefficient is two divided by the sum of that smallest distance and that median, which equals 0.1181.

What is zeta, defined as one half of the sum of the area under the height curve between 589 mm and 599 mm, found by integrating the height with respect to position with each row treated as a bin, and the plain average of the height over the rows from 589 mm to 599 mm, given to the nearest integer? 87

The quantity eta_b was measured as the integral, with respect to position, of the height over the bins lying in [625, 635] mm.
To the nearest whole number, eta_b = 170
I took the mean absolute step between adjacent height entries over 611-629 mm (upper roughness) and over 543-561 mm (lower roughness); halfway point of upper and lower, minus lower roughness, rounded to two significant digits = -0.10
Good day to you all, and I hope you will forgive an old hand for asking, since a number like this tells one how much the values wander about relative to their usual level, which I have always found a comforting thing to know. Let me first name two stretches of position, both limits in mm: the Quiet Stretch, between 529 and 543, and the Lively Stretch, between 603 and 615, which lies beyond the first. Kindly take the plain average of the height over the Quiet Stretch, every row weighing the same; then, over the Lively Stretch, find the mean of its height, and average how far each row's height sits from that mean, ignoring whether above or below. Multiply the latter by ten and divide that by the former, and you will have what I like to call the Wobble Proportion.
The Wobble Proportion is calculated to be 0.33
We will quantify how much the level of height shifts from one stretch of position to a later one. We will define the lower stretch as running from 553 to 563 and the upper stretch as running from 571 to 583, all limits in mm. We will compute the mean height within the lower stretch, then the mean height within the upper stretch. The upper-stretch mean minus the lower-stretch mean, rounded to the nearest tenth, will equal -3.4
